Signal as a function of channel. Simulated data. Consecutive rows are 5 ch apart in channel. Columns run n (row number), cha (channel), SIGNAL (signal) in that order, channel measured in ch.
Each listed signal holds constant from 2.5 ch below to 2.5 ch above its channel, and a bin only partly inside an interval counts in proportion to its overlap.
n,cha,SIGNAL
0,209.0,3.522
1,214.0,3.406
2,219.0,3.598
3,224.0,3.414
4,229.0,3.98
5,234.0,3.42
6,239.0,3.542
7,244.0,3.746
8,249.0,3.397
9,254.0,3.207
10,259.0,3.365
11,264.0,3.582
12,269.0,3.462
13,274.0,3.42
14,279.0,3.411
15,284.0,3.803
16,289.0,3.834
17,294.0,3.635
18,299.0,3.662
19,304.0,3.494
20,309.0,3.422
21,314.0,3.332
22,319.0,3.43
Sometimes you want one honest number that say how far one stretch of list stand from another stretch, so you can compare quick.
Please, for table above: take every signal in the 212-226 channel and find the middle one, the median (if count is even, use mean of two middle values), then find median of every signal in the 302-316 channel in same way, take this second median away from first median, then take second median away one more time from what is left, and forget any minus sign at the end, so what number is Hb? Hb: 3.43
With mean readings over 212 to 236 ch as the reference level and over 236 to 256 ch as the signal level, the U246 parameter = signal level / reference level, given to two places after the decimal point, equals 0.97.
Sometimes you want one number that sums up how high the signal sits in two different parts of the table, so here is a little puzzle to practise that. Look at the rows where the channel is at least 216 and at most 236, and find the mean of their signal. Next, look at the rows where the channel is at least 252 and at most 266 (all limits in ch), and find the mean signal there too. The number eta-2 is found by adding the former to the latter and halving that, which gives 3.49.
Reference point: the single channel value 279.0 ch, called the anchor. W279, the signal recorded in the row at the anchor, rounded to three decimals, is 3.411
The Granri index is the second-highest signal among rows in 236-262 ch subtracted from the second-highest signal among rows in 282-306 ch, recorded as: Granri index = 0.26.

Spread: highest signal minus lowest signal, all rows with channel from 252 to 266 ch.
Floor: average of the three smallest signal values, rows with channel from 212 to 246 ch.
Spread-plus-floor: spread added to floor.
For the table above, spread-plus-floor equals 3.79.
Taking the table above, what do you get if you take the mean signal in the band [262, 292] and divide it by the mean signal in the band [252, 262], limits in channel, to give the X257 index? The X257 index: 1.09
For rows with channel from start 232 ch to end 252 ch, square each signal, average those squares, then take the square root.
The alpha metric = 3.53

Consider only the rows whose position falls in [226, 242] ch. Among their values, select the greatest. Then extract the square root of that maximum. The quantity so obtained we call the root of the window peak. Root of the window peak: 1.99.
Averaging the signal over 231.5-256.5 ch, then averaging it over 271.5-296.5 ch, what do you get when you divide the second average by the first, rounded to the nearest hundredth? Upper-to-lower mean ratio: 1.05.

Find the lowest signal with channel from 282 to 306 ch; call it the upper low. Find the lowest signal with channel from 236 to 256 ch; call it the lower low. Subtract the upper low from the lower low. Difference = -0.29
